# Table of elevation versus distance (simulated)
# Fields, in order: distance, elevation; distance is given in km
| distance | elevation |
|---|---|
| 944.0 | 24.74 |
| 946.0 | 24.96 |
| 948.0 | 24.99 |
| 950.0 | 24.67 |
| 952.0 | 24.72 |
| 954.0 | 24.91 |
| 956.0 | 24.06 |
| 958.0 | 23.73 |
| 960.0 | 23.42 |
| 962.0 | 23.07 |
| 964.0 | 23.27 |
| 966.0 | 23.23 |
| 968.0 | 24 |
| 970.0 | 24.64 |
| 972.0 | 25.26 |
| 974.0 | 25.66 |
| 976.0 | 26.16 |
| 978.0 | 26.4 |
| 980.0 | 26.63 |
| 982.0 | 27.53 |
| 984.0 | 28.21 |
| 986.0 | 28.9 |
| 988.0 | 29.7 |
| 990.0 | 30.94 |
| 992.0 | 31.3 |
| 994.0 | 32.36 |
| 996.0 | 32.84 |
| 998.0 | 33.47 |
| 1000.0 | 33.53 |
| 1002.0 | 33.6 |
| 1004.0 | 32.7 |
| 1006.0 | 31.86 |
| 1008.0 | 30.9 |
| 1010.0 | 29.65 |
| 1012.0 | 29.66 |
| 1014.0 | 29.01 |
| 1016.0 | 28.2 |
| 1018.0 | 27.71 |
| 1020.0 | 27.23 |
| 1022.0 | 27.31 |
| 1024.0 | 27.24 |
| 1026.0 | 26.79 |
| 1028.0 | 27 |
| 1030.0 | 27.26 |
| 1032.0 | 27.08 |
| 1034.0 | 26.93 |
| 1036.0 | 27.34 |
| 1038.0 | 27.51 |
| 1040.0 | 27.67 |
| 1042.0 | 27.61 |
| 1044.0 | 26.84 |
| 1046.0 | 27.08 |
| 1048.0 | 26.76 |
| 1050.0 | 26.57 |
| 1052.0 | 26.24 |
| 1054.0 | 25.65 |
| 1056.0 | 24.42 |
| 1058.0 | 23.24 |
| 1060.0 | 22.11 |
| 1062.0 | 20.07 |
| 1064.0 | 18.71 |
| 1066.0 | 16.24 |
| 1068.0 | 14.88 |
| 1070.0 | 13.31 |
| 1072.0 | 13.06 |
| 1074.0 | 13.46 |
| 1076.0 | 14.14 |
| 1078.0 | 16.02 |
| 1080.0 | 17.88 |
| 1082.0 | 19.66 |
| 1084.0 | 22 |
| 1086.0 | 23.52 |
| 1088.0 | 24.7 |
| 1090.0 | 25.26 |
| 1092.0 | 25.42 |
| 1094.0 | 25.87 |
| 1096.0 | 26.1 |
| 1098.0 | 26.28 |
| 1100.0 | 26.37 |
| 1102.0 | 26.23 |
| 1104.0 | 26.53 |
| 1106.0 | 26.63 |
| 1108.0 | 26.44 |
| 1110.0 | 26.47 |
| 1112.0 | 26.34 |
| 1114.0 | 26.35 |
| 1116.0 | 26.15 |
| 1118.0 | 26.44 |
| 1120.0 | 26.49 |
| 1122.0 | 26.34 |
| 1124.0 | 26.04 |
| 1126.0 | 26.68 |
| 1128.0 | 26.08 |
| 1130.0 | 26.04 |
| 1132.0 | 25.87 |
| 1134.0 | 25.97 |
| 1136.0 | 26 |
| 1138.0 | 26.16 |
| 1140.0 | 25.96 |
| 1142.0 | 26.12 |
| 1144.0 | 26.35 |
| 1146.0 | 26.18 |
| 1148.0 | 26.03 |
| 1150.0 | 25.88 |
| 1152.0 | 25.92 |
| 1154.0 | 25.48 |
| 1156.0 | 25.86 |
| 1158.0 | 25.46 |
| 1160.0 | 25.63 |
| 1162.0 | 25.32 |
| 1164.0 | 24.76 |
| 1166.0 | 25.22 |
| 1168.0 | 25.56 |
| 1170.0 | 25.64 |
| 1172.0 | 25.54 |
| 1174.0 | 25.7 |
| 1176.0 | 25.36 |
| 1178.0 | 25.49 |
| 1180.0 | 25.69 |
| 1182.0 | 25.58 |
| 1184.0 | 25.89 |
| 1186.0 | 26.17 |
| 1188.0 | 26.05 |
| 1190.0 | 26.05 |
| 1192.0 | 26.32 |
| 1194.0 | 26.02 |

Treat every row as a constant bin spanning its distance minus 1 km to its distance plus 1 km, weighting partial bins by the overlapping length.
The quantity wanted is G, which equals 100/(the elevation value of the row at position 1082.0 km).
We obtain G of 5.1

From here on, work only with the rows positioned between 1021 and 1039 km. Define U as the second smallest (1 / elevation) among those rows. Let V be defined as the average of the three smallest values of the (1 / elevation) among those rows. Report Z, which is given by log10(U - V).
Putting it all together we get -4.2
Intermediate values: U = 0.0366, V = 0.0365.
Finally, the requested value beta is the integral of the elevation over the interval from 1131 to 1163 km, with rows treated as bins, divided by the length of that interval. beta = 25.9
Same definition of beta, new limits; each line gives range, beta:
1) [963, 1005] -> 28.6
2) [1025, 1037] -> 27.1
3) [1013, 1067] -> 25.8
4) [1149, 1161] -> 25.7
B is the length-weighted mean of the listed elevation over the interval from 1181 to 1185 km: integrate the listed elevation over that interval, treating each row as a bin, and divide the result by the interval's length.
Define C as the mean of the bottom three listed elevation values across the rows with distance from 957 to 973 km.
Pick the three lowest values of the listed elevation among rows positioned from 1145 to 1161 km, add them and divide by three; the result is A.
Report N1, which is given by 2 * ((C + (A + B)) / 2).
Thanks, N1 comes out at 74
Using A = 25.5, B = 26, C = 23.2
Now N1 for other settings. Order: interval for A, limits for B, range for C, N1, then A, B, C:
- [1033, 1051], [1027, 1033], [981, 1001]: 82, 26.7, 27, 28.2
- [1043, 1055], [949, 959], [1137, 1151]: 77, 26.2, 24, 26.0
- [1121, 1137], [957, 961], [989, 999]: 81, 25.9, 24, 31.5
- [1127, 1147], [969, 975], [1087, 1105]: 76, 25.9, 25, 25.1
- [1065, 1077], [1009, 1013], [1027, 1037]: 70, 13.3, 30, 27.0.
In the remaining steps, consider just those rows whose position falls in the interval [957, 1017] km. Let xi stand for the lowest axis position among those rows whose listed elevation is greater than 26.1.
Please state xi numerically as 976.0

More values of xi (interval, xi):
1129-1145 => 1138.0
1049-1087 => 1050.0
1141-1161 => 1142.0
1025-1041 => 1026.0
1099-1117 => 1100.0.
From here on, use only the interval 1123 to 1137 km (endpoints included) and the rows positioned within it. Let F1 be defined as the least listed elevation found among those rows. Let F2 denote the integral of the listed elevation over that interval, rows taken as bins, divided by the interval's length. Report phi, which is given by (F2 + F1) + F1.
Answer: 78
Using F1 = 25.87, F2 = 26.1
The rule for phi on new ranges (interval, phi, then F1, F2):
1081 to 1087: 61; 19.66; 21.7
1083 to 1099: 69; 22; 24.9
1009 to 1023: 83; 27.23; 28.4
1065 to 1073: 40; 13.06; 14.4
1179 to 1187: 77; 25.58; 25.8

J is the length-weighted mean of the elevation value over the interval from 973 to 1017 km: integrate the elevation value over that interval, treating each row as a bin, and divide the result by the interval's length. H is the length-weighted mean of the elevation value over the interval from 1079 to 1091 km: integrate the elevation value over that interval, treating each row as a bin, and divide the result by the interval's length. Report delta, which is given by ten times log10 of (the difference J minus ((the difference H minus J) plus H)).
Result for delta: 11.9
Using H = 22.2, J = 30.0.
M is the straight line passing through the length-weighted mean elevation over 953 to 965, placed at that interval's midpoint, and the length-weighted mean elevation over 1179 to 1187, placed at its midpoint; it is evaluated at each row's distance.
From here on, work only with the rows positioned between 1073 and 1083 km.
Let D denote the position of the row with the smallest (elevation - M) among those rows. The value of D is 1074.0 km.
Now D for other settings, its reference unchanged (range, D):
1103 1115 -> 1114.0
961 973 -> 962.0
